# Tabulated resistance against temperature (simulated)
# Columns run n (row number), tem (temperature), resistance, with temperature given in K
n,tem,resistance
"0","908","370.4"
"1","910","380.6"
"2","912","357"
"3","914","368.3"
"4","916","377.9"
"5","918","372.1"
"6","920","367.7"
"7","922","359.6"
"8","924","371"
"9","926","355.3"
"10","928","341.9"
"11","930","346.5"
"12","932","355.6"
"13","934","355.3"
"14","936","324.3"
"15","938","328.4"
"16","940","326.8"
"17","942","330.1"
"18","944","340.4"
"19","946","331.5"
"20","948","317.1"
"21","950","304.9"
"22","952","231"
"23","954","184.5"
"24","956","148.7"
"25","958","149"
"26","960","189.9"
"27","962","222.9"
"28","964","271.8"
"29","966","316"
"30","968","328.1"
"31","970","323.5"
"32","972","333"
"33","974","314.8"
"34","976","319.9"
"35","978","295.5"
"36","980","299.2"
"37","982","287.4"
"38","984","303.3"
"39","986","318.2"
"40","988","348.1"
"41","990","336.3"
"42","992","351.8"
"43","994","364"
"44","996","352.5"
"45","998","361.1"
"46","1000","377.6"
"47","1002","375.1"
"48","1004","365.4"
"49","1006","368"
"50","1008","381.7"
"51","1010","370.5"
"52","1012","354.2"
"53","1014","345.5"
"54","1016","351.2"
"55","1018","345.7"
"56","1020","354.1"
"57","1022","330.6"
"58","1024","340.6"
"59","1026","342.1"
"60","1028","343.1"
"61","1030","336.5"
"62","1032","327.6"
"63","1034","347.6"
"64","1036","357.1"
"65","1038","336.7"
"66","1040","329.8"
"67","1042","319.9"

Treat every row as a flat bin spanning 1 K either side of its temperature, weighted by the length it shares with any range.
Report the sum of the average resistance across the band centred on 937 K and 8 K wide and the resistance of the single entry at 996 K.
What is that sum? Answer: 686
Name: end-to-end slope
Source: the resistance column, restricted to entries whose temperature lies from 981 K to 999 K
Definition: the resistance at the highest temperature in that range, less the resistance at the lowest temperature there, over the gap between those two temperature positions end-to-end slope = 4.6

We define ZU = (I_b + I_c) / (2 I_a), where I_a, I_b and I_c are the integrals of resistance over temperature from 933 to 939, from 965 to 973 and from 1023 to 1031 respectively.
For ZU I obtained 1.3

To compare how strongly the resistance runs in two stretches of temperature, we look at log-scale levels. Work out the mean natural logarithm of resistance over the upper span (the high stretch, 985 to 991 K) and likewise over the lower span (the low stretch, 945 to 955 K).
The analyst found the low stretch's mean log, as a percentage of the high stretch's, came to 96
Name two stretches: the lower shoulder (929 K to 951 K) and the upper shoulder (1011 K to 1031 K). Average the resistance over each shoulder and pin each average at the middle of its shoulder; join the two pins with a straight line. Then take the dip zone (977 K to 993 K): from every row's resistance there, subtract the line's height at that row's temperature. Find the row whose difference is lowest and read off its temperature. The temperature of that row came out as 982 K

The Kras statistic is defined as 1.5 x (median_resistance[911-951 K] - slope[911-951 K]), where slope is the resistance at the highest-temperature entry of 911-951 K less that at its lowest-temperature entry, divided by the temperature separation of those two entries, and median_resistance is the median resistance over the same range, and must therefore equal 528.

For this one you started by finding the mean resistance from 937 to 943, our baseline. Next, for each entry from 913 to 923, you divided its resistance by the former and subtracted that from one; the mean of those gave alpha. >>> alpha -0.12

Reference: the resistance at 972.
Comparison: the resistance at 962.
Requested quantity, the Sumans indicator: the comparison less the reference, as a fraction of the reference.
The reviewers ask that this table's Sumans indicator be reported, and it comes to -0.33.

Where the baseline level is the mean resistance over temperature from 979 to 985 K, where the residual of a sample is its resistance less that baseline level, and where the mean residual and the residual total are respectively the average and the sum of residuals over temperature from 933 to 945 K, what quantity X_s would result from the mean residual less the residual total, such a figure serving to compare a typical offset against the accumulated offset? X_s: -188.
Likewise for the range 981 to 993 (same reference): -138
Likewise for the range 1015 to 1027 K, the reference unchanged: -237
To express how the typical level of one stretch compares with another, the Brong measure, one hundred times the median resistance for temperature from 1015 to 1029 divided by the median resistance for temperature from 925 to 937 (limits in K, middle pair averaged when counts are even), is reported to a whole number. 98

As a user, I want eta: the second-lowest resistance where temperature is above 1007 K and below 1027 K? 340.6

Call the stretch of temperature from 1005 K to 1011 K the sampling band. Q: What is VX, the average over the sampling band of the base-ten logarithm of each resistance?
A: 2.57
